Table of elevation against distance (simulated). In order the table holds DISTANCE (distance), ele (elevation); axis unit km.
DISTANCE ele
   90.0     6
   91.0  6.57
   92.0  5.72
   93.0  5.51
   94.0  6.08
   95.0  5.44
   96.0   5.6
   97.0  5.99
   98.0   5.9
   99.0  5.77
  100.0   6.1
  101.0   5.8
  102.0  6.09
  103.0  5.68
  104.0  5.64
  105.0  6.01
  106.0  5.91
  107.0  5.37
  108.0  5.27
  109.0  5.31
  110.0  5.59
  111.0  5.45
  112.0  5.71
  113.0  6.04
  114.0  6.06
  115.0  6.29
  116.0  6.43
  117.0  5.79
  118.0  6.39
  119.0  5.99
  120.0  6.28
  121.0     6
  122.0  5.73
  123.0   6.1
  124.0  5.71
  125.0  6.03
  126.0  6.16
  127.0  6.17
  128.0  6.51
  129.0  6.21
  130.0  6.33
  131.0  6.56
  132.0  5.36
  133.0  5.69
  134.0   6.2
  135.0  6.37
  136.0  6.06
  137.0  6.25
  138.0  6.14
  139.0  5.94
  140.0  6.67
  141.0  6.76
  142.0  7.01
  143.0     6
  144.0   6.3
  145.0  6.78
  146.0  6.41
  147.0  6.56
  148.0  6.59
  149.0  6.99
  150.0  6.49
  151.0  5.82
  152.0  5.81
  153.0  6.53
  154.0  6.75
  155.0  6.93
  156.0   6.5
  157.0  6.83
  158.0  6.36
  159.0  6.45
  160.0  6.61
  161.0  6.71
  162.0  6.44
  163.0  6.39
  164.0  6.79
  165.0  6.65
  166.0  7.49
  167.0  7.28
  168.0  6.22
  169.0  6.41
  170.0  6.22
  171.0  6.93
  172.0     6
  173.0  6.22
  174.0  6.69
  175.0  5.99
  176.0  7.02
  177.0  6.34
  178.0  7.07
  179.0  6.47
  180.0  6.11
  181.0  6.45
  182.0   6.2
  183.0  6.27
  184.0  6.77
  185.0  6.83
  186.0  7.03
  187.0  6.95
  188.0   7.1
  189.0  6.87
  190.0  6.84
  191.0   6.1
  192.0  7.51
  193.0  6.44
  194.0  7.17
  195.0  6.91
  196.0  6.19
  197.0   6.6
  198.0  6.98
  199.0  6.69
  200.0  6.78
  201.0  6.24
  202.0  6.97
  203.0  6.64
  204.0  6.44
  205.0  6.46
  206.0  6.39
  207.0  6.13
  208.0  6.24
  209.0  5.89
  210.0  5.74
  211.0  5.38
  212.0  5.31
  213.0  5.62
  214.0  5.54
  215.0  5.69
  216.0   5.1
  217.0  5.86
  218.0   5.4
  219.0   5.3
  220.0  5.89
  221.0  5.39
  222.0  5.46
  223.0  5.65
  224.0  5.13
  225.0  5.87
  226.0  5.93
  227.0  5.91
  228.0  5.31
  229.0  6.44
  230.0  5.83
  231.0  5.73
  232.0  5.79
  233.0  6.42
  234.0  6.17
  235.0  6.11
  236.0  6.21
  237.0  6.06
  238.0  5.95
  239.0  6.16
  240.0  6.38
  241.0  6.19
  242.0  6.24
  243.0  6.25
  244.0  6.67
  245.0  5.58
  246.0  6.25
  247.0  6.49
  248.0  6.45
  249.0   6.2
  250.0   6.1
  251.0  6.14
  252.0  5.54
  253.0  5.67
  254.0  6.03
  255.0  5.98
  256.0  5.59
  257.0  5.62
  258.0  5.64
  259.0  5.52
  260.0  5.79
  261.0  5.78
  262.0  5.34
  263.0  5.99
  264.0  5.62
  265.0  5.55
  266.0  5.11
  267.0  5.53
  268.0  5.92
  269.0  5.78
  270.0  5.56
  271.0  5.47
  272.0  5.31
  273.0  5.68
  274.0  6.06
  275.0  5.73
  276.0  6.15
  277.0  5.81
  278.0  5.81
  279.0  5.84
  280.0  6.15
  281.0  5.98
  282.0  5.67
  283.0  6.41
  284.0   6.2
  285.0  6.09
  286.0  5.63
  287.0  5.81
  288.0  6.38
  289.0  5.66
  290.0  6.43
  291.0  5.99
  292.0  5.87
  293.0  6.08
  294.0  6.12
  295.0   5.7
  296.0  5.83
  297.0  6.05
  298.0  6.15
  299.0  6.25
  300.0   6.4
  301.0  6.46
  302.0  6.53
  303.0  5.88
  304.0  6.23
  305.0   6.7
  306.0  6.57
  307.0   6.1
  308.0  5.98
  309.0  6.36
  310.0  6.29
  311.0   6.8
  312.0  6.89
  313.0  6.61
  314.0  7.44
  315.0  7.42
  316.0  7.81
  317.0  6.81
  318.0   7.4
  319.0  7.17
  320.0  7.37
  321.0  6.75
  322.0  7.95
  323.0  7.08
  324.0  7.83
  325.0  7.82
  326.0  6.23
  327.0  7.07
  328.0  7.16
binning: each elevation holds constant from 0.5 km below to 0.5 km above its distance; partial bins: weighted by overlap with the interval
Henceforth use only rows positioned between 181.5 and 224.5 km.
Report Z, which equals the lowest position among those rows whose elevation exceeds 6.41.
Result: 184.0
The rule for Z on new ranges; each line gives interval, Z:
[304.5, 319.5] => 305.0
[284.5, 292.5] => 290.0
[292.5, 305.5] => 301.0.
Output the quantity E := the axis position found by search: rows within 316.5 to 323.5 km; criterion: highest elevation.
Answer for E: 322.0 km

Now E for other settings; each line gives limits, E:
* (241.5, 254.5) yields 244.0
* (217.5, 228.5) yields 226.0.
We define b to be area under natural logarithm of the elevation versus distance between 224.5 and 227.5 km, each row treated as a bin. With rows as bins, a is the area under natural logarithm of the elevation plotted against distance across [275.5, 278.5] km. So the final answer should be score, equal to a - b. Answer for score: 0.0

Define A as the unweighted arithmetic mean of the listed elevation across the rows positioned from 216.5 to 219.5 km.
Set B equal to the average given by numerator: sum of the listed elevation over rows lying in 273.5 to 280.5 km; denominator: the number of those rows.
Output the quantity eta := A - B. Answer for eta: -0.4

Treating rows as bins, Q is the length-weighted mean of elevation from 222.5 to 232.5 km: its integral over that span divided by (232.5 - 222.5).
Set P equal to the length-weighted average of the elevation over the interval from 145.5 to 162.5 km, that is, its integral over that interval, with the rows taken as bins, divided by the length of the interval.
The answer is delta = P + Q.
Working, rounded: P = 6.5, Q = 5.8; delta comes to 12.3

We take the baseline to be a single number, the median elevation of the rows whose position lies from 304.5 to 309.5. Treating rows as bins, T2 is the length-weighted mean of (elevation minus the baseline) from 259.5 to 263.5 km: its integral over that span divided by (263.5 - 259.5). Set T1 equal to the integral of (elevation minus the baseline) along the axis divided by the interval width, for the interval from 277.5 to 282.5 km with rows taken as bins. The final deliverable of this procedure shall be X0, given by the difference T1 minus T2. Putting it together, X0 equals 0.2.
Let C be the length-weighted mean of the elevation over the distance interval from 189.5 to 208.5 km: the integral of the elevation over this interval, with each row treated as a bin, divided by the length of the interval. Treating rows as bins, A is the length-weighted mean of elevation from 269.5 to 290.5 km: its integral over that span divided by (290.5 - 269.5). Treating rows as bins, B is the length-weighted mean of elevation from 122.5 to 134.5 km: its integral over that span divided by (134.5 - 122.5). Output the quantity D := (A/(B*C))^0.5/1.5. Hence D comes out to 0.255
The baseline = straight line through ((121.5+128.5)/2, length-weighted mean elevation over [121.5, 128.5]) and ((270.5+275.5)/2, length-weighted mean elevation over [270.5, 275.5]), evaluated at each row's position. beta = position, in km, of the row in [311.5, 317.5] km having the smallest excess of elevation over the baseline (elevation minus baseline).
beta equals 313.0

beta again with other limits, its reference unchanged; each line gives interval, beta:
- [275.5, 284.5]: 282.0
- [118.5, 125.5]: 124.0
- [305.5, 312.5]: 308.0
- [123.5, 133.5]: 132.0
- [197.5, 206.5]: 201.0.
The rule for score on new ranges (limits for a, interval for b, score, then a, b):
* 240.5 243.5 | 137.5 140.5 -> 0.0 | 5.5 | 5.49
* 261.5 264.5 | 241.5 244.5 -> -0.4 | 5.2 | 5.56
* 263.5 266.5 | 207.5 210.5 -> -0.3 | 5.1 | 5.35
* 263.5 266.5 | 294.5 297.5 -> -0.2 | 5.1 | 5.30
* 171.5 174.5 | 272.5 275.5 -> 0.2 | 5.5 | 5.28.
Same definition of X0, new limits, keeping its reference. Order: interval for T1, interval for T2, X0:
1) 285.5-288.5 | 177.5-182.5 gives -0.5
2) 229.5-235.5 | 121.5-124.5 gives 0.2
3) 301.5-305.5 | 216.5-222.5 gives 0.8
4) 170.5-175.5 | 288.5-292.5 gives 0.4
